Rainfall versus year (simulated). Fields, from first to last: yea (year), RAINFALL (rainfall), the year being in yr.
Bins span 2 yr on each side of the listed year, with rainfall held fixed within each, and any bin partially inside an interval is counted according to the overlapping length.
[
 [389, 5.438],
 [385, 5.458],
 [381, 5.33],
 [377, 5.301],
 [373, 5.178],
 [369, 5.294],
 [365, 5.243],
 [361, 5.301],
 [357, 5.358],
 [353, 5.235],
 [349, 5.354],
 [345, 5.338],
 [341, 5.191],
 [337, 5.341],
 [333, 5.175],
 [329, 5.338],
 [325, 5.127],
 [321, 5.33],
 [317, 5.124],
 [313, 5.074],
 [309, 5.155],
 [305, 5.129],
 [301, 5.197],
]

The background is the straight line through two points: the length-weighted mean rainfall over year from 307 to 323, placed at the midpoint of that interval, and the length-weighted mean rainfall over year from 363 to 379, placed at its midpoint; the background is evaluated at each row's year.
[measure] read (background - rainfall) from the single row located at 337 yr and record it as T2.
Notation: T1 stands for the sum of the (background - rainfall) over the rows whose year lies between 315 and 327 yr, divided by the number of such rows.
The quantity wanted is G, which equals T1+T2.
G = -0.152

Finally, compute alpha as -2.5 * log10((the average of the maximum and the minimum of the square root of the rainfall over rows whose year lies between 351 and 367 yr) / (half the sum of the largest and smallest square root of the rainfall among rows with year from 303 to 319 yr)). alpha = -0.019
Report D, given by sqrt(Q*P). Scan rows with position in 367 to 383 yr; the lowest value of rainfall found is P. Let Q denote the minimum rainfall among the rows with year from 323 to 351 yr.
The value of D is 5.152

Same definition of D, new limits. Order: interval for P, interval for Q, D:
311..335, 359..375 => 5.126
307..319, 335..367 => 5.132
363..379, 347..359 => 5.206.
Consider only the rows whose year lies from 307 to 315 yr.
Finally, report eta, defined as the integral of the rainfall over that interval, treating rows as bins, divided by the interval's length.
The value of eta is 5.11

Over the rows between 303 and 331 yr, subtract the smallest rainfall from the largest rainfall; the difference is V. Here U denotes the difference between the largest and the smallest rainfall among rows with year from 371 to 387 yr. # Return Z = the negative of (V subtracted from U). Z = -0.016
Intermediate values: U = 0.280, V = 0.26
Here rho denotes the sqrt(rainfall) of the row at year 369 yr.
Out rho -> 2.301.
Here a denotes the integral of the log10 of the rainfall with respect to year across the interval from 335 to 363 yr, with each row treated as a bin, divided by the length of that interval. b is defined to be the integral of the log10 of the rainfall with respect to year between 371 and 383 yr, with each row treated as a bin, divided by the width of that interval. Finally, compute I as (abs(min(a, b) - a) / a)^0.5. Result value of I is 0.06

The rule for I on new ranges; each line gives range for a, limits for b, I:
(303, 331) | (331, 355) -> 0.00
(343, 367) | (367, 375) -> 0.09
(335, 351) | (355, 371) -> 0.03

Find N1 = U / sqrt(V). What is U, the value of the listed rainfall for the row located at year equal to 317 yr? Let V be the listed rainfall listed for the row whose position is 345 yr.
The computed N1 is 2.22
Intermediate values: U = 5.124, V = 5.338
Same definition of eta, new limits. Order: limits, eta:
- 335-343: 5.27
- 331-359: 5.28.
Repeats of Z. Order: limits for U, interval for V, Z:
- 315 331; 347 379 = -0.034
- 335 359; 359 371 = -0.109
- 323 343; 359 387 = 0.066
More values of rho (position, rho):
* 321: 2.309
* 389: 2.332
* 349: 2.314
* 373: 2.276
